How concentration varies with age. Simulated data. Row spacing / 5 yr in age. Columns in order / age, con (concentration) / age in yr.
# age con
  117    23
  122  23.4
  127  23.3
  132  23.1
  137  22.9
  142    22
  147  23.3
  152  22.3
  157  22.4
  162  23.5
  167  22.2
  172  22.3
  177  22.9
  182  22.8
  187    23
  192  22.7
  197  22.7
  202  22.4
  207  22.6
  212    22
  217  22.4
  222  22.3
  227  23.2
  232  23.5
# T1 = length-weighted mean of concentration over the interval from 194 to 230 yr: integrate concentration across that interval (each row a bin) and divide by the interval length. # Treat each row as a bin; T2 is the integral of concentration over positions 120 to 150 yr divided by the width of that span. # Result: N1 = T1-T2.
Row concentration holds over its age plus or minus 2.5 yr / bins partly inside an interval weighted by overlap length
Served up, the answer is -0.45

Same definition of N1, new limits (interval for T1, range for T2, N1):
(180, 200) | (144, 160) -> 0.12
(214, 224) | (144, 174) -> -0.33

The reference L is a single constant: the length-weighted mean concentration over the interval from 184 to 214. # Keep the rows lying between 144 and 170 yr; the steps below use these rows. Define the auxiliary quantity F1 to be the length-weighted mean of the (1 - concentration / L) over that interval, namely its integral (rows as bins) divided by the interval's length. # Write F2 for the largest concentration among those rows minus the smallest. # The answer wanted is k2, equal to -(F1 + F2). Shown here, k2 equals -1.3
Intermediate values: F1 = -0.0061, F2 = 1.3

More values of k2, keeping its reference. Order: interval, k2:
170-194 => -0.7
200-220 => -0.6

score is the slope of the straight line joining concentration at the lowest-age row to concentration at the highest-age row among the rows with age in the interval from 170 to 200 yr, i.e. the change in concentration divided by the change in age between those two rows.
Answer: 0.02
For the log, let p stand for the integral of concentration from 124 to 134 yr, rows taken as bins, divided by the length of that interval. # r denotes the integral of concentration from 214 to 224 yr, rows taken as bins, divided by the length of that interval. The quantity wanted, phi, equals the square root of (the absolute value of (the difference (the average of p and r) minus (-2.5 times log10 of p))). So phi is 5.12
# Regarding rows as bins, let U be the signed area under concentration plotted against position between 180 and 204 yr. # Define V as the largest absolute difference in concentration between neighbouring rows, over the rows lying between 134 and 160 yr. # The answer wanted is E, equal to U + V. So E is 547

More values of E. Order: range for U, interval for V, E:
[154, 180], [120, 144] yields 590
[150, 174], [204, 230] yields 542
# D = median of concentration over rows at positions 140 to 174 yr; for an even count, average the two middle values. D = 22.3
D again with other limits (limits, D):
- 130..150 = 23.0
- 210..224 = 22.3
